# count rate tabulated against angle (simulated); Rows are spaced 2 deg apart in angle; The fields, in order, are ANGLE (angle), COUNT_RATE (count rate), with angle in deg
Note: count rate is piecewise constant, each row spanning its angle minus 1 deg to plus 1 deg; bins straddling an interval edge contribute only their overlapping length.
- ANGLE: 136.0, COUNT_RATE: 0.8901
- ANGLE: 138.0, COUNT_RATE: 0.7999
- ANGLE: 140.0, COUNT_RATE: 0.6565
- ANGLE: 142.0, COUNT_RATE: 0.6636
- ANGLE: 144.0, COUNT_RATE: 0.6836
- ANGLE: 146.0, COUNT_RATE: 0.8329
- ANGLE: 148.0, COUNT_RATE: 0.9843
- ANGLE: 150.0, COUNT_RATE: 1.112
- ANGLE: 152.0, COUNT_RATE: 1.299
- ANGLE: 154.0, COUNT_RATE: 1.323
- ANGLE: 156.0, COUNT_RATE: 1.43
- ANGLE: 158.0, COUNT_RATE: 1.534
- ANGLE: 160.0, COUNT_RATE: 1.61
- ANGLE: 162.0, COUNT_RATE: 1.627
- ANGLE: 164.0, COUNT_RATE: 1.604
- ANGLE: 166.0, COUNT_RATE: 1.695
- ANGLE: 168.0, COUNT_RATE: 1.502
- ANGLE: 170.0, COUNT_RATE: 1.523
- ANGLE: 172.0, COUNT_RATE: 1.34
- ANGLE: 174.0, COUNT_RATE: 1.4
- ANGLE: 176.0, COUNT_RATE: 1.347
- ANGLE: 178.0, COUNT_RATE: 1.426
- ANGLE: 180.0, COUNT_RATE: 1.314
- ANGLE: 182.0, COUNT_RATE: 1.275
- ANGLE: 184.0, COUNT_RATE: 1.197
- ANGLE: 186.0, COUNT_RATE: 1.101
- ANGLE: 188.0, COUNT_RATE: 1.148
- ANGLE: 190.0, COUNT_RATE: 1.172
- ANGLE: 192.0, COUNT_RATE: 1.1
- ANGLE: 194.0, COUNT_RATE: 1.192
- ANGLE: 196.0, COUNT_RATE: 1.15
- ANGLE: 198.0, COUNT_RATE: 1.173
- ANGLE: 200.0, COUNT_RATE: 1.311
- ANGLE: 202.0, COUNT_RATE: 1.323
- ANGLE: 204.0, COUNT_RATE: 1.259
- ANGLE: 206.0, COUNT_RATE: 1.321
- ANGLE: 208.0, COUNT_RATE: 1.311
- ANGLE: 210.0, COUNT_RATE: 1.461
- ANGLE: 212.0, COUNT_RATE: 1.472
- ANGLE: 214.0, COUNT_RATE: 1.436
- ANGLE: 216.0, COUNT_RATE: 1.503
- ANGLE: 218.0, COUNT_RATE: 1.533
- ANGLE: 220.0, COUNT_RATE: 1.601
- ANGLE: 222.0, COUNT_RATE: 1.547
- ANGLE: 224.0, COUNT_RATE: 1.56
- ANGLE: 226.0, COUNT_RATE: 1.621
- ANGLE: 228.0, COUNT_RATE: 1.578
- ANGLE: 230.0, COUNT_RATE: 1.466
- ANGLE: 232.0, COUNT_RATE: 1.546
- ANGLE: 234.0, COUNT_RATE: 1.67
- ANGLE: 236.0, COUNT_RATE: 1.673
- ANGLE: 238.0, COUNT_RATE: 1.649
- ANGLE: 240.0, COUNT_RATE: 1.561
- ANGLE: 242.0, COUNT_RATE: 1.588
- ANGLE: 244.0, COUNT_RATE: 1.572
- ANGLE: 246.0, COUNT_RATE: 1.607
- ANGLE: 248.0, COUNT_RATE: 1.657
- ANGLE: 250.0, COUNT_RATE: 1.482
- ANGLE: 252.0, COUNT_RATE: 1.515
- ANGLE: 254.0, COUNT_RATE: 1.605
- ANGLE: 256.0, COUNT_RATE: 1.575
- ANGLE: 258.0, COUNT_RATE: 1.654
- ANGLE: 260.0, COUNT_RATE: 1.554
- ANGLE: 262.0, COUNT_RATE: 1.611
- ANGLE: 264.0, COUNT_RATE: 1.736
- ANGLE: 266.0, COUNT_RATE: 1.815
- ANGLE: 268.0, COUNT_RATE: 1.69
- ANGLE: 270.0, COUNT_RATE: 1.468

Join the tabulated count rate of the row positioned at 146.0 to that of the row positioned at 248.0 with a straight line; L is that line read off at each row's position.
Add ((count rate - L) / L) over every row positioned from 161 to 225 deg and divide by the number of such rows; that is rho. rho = 0.15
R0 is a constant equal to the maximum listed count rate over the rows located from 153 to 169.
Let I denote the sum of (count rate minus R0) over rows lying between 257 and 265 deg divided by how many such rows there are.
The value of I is -0.06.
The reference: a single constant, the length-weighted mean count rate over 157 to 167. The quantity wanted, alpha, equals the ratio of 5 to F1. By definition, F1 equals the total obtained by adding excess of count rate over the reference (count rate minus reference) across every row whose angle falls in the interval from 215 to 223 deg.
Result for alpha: -18.4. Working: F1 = -0.3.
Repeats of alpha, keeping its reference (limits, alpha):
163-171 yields -37.9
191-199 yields -2.7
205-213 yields -5.6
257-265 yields 50.5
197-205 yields -3.6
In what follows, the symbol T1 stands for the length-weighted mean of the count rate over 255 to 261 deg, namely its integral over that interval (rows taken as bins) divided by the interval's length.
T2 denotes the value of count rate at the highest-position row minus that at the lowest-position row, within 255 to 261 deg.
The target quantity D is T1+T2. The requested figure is 1.57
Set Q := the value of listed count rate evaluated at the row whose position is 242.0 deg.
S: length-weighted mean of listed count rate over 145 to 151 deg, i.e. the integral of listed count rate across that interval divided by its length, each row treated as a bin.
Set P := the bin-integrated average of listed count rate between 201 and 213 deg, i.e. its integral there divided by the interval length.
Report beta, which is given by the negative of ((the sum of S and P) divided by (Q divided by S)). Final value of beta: -1.44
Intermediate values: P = 1.36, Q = 1.588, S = 1.0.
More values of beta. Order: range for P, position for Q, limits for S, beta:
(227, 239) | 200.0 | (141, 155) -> -1.94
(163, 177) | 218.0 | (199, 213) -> -2.50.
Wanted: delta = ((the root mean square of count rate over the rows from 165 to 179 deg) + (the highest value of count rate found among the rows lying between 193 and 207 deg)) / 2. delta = 1.39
